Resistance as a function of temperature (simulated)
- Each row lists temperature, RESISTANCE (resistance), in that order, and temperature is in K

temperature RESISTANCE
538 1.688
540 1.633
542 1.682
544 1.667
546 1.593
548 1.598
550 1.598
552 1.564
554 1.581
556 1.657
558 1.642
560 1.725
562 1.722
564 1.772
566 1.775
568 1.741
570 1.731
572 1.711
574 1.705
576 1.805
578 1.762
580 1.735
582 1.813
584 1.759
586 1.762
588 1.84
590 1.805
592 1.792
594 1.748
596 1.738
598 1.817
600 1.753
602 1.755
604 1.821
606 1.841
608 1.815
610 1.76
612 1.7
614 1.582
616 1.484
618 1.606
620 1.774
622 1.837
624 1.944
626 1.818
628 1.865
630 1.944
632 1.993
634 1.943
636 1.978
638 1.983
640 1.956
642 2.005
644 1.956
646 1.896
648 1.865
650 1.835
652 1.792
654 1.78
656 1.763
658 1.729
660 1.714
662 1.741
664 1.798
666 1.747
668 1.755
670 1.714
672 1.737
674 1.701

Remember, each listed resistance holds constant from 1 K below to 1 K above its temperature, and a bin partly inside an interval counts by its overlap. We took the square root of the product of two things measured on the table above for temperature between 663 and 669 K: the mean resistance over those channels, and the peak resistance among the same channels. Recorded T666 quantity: 1.78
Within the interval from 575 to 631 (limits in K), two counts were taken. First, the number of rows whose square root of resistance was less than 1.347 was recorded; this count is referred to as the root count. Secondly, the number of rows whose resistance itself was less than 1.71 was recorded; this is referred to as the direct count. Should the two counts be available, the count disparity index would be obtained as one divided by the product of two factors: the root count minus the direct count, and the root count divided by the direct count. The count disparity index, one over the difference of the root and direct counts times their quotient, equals 0.016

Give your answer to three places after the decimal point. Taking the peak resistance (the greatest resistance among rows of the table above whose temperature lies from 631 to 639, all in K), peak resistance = 1.993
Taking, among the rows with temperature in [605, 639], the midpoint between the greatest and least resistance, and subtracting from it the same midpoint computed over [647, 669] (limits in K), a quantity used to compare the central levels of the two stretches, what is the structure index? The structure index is -0.05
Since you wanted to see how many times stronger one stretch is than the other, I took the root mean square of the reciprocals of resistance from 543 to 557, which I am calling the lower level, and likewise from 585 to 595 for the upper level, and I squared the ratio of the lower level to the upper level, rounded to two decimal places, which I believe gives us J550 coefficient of 1.24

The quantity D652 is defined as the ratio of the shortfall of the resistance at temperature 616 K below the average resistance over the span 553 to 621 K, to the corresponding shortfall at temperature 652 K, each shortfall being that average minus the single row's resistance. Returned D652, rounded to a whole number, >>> -5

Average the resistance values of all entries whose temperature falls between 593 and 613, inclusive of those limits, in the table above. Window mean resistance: 1.77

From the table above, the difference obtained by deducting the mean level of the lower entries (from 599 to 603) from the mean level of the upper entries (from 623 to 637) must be 0.17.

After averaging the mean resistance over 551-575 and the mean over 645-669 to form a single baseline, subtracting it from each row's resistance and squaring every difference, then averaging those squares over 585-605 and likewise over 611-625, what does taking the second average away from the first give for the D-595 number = -0.020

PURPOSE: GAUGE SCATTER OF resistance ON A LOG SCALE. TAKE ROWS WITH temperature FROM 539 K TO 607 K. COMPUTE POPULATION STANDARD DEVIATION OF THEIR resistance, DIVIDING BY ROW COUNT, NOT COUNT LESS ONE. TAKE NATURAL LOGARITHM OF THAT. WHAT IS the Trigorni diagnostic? -2.6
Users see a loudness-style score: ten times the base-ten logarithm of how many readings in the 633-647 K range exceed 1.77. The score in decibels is 8.5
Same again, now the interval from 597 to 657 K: 13.4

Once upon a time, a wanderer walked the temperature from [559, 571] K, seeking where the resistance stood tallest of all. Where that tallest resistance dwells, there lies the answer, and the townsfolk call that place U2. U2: 566 K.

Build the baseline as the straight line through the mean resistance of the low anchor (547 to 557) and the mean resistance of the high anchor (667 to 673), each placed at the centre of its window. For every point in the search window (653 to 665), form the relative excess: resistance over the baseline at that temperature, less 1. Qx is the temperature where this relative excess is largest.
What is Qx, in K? 664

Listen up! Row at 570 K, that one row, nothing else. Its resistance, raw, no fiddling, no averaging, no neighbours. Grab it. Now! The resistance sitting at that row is 1.731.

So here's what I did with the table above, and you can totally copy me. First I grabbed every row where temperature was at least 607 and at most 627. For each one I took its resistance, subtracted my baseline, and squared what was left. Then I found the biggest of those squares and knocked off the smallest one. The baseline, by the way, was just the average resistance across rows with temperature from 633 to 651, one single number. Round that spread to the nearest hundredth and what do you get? 0.20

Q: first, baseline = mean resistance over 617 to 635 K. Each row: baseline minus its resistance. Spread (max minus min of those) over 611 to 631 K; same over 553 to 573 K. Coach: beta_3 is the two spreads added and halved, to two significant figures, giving 0.33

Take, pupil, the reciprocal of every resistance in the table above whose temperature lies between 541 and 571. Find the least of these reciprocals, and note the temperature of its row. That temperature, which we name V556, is 566 K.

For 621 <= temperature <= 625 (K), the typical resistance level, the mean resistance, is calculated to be 1.89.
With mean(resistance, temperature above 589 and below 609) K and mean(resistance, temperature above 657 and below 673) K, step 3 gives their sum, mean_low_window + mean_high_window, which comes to 3.53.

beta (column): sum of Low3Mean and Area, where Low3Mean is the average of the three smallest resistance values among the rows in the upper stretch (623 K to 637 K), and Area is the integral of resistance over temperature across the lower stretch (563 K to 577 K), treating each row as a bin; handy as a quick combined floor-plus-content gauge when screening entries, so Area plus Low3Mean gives 26.4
